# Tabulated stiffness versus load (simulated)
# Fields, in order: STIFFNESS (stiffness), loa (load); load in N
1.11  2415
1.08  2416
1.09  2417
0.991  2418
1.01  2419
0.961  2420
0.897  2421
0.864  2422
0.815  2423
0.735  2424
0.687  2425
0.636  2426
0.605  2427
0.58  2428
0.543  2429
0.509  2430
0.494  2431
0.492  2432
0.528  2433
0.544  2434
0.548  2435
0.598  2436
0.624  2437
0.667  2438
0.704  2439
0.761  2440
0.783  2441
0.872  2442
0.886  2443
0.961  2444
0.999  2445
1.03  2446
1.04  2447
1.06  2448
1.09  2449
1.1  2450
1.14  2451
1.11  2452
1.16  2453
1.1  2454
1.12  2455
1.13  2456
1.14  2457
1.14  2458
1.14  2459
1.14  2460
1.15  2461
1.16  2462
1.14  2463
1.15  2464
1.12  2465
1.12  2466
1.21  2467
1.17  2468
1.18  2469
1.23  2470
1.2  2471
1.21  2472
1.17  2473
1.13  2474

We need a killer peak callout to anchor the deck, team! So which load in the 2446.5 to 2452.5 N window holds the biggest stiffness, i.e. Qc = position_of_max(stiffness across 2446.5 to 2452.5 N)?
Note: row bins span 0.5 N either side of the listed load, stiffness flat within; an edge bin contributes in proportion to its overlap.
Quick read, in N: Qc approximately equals 2451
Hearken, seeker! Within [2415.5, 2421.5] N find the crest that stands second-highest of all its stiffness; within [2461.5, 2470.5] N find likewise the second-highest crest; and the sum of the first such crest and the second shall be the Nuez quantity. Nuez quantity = 2.3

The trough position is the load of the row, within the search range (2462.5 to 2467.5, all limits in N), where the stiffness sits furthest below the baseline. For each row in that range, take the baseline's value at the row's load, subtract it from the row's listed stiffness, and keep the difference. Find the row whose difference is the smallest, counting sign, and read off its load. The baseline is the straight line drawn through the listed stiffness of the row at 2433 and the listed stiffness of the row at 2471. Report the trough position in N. 2466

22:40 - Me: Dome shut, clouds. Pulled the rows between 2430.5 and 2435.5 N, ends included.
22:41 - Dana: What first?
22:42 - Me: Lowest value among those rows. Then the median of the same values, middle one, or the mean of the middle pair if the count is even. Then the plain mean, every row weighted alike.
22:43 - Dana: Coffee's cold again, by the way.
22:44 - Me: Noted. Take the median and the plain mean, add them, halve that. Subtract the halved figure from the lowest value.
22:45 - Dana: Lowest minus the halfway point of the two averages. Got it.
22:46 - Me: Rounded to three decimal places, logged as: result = -0.033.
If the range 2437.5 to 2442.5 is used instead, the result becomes -0.092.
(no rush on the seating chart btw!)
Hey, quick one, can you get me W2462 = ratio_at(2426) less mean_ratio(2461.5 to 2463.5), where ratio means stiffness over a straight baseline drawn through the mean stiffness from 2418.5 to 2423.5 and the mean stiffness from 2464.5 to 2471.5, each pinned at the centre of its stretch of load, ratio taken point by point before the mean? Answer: -0.33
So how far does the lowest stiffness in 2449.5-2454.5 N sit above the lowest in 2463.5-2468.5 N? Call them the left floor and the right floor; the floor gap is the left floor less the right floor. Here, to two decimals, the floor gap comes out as -0.02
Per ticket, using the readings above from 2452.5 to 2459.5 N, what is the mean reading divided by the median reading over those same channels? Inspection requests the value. 0.99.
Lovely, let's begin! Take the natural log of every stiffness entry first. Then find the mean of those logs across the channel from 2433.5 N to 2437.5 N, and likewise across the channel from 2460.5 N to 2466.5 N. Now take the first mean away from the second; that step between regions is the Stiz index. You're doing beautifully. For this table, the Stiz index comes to 0.68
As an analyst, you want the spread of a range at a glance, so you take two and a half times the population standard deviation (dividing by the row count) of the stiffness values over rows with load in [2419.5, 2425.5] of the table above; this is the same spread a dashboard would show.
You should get 0.23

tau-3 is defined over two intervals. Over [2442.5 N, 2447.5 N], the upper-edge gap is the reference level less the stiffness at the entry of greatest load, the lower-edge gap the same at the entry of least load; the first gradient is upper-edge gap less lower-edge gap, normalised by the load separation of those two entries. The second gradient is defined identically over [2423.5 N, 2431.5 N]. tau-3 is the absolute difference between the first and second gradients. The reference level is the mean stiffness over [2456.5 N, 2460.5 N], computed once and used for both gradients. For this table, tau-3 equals 0.073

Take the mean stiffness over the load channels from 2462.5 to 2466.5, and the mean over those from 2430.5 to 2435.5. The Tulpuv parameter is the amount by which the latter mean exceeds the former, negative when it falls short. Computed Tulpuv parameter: -0.61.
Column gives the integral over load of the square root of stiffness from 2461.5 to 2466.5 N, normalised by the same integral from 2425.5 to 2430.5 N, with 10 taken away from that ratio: -8.59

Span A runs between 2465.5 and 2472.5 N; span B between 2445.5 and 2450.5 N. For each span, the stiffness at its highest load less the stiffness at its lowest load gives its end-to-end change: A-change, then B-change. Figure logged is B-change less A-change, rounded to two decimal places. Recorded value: -0.02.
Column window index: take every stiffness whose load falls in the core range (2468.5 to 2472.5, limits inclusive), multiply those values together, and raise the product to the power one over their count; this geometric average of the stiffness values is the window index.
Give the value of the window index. 1.2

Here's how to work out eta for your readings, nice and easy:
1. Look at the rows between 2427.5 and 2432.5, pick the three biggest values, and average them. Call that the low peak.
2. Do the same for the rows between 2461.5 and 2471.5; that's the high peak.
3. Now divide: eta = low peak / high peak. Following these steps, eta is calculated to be 0.45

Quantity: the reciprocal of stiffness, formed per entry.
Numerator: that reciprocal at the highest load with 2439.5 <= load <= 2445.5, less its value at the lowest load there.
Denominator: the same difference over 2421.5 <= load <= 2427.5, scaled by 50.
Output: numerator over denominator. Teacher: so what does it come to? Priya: -0.013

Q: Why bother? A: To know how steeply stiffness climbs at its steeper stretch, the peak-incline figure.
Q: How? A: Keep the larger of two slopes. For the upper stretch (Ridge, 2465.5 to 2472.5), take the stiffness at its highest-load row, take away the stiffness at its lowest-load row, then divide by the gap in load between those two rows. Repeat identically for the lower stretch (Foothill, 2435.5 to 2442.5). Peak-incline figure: 0.05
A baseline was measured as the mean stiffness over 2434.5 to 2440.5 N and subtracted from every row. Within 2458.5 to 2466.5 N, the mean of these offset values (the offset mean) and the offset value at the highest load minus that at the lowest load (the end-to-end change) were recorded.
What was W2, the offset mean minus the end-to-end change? 0.51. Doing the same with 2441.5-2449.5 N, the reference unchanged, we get 0.12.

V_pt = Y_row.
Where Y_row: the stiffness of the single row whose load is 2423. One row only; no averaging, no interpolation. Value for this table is 0.815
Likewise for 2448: 1.06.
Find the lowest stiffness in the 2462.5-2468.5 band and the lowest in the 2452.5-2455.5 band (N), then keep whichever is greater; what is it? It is 1.12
